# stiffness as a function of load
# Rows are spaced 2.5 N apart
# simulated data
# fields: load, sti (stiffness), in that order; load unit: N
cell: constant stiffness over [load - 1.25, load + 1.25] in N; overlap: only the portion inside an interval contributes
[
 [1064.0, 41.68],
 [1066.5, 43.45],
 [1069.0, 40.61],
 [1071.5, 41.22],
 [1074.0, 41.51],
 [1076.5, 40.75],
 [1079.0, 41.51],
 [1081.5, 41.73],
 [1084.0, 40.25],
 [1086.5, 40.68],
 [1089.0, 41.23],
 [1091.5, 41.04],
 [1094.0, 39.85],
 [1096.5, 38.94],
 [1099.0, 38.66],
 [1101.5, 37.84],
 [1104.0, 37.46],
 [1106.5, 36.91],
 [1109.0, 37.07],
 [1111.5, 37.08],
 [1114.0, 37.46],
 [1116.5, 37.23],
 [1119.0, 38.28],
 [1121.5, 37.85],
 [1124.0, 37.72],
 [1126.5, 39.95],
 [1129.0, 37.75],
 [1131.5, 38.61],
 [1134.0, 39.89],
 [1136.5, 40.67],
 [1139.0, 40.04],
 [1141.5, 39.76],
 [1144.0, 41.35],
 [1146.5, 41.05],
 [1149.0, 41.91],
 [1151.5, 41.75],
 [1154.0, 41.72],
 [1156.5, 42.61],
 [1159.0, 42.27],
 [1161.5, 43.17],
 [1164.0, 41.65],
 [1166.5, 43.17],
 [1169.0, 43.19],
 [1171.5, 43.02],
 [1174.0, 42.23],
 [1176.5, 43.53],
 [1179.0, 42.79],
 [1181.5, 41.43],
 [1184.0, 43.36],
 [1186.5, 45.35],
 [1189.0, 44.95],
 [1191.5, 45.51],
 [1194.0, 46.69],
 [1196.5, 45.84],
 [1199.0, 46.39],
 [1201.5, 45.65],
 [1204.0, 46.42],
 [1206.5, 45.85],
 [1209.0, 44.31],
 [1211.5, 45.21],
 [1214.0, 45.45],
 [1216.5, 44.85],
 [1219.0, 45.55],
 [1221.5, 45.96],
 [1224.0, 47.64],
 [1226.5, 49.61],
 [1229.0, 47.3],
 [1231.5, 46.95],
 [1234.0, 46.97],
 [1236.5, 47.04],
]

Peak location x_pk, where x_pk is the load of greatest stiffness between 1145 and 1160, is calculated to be 1156.5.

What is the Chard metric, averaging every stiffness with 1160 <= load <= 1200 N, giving 44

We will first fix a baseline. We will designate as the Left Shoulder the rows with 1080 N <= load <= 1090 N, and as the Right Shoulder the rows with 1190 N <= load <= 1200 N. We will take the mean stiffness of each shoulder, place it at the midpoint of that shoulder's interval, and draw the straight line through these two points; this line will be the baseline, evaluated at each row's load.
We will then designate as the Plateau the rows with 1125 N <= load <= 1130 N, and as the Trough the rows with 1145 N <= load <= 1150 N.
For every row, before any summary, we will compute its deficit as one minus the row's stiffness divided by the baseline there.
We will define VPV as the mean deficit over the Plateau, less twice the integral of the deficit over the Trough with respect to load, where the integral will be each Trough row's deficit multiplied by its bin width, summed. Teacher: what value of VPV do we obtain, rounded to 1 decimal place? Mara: -0.5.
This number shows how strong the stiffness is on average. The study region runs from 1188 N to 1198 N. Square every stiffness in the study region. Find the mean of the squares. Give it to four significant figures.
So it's 2093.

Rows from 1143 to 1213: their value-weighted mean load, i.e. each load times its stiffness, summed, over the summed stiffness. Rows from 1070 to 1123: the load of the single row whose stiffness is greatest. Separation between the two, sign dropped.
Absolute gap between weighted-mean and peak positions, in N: 97.0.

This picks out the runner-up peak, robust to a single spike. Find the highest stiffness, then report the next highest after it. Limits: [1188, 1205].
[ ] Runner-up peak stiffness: 46.42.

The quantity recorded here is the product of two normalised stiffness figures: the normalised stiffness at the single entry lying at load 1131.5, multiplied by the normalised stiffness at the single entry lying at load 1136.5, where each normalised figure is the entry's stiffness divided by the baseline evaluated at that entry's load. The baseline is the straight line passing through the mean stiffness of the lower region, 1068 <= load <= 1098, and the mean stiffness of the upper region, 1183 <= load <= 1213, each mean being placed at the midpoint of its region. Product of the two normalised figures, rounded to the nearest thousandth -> 0.855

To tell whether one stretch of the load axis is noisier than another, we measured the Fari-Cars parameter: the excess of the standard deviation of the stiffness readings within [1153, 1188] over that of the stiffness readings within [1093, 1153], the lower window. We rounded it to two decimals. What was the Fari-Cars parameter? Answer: -0.61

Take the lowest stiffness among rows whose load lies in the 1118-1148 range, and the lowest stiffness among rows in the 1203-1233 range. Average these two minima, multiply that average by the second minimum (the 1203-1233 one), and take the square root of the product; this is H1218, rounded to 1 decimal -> 42.6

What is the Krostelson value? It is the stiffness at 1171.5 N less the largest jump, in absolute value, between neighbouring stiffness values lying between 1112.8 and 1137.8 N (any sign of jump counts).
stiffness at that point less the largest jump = 40.8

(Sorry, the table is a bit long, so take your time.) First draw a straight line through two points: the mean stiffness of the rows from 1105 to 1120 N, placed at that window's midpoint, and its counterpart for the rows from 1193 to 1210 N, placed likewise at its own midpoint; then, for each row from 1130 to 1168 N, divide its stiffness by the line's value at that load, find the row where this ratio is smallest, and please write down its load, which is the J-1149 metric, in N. 1164.0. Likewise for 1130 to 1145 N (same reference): 1131.5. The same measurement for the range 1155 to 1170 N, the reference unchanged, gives 1164.0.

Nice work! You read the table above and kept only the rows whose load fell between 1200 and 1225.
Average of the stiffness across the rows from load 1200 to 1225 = 46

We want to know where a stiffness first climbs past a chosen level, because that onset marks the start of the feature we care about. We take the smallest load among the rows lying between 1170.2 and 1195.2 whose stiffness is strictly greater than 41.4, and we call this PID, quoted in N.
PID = 1171.5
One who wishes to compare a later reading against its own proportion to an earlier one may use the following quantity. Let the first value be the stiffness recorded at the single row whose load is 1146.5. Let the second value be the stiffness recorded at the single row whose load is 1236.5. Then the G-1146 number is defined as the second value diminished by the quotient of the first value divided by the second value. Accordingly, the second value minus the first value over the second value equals 46.2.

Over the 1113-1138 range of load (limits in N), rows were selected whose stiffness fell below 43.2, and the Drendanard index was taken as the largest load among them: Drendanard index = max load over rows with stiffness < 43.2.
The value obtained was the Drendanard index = 1136.5 N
